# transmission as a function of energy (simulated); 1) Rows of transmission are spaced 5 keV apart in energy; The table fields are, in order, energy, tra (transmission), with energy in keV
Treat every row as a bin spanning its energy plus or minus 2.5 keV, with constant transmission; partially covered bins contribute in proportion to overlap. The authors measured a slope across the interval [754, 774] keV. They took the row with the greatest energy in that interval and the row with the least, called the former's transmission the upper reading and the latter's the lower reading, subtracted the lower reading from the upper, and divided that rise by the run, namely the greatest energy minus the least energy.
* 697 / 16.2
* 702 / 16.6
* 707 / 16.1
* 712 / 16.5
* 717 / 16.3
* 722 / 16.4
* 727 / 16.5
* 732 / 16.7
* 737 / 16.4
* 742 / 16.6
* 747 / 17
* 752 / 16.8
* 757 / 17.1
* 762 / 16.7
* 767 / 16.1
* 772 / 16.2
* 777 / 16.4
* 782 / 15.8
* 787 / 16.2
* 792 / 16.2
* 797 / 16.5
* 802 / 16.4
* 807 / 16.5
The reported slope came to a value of -0.060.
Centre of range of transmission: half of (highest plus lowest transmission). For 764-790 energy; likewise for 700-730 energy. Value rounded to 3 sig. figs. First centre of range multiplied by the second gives 263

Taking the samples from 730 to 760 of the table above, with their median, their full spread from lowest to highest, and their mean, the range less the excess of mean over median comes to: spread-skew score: 0.68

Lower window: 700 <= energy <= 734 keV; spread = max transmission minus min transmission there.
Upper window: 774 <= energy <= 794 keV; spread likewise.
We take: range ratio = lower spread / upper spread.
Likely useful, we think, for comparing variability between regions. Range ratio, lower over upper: 1.00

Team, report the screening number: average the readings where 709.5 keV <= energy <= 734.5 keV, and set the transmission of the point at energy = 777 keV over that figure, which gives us 1.00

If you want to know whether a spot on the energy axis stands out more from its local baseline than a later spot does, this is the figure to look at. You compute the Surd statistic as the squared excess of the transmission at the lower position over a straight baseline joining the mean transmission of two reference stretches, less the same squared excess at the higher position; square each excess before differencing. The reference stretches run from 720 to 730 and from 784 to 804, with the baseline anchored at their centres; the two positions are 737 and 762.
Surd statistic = -0.10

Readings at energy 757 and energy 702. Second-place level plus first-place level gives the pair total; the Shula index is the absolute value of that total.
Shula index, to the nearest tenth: 33.7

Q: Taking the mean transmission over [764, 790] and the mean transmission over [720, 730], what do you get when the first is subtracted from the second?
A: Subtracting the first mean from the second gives 0.31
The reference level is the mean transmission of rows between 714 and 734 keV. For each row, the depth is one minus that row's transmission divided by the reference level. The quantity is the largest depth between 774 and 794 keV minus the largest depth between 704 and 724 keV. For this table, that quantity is 0.02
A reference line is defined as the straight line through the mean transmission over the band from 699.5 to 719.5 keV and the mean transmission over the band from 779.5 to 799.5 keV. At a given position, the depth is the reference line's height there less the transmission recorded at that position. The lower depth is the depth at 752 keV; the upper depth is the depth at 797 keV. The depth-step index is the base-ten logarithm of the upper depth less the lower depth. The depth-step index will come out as -0.7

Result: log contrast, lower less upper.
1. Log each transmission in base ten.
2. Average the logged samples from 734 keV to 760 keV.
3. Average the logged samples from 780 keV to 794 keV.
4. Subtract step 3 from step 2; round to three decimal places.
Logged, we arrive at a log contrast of 0.019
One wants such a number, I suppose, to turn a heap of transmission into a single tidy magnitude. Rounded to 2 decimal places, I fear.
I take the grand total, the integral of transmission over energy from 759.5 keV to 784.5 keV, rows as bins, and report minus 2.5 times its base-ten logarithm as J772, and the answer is -6.52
